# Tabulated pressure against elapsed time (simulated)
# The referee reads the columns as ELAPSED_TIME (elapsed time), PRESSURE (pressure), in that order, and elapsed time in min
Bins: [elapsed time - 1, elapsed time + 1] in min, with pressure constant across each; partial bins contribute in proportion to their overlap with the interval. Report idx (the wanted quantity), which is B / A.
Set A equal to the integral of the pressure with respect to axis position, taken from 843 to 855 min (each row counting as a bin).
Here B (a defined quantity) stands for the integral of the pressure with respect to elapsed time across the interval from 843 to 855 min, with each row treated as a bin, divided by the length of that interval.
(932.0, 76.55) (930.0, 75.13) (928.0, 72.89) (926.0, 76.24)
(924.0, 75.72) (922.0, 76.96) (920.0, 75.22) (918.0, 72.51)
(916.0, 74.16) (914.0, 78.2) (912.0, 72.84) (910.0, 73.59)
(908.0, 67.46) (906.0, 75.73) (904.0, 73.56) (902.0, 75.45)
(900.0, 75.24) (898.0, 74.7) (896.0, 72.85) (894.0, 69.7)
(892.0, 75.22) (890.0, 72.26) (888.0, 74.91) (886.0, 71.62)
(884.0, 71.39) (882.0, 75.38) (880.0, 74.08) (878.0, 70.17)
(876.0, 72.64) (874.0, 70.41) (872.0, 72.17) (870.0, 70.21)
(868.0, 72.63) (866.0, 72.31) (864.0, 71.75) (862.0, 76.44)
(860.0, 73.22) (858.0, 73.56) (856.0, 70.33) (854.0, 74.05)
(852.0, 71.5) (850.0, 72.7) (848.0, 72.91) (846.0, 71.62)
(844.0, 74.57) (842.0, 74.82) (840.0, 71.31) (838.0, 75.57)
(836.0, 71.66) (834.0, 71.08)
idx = 0.08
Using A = 875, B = 72.9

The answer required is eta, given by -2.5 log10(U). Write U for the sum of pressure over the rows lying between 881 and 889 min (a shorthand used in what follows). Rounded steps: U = 293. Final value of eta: -6.17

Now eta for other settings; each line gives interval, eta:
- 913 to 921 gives -6.19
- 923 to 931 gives -6.19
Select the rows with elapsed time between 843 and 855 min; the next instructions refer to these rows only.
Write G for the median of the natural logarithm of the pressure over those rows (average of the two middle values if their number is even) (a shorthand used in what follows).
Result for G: 4.29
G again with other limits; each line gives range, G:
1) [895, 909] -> 4.31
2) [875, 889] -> 4.29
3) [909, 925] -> 4.31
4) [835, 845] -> 4.31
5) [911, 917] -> 4.31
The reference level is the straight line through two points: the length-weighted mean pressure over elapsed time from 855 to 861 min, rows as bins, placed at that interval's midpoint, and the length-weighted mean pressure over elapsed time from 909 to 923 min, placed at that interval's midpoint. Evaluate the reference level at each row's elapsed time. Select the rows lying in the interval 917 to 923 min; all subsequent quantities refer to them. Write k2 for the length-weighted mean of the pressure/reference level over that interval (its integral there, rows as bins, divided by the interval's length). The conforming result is 1.00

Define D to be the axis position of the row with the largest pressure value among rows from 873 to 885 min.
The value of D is 882.0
